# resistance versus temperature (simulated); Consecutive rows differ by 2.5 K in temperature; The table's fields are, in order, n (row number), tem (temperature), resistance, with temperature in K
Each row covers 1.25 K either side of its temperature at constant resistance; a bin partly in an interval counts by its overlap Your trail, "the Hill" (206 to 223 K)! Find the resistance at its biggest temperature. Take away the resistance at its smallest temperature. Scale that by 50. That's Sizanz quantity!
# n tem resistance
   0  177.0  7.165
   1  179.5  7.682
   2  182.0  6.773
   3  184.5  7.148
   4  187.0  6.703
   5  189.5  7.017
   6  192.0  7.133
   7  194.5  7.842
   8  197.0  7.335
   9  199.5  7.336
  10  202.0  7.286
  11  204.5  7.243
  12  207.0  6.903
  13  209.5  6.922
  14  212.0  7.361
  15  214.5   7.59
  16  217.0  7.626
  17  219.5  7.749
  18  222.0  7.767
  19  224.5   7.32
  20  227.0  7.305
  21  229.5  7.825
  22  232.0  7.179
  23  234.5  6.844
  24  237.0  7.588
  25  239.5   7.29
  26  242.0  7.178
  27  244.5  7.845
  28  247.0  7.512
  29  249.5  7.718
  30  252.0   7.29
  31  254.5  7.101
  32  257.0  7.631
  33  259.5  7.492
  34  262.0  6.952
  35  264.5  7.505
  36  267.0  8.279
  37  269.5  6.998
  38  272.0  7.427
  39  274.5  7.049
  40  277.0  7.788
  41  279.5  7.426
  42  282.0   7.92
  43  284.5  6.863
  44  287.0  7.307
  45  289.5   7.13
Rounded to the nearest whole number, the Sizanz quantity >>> 43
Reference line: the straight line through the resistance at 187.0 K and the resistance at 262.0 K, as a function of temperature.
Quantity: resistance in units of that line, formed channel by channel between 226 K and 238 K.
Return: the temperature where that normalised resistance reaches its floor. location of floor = 234.5 K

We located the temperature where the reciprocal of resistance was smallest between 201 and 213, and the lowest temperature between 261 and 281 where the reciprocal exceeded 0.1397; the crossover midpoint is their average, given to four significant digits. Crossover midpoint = 237.0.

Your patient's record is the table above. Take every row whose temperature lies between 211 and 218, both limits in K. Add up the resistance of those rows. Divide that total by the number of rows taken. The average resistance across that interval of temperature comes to 7.53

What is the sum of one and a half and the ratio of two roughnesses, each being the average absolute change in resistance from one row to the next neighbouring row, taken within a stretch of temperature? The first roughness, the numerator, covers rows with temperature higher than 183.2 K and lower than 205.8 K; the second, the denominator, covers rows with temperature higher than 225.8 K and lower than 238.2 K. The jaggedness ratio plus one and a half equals 2.0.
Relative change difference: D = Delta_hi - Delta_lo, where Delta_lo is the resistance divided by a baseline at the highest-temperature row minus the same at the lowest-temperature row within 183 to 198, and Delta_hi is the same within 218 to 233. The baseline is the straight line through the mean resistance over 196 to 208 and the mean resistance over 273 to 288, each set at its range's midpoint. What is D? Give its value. -0.10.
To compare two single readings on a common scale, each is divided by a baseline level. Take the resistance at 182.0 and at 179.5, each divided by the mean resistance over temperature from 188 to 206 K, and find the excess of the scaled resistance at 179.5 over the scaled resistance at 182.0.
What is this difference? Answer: 0.12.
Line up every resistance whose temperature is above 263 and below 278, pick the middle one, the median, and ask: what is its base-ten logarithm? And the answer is 0.873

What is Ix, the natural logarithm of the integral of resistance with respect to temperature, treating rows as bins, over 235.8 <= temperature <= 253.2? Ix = 4.9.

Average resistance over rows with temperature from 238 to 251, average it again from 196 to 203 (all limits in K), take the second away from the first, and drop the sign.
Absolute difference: 0.19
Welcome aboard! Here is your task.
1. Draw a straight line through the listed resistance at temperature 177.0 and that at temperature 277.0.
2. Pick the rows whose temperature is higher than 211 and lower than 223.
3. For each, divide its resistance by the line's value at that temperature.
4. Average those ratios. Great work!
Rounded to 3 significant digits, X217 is 1.03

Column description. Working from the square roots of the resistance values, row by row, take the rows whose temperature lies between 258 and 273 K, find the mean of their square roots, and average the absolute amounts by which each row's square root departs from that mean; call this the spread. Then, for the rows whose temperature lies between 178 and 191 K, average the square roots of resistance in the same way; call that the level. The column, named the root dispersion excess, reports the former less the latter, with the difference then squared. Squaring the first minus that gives 6.76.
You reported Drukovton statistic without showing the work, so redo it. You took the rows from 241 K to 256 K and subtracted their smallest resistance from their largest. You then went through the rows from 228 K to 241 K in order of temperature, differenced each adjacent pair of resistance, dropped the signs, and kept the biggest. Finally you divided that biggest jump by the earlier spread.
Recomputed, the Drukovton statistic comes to 1.0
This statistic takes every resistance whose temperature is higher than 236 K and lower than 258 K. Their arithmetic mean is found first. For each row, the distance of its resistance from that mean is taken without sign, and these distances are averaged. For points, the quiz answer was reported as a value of 0.219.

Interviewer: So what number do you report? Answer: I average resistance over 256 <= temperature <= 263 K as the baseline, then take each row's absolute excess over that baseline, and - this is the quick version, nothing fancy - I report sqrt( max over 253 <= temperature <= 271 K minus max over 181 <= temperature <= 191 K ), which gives 0.5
